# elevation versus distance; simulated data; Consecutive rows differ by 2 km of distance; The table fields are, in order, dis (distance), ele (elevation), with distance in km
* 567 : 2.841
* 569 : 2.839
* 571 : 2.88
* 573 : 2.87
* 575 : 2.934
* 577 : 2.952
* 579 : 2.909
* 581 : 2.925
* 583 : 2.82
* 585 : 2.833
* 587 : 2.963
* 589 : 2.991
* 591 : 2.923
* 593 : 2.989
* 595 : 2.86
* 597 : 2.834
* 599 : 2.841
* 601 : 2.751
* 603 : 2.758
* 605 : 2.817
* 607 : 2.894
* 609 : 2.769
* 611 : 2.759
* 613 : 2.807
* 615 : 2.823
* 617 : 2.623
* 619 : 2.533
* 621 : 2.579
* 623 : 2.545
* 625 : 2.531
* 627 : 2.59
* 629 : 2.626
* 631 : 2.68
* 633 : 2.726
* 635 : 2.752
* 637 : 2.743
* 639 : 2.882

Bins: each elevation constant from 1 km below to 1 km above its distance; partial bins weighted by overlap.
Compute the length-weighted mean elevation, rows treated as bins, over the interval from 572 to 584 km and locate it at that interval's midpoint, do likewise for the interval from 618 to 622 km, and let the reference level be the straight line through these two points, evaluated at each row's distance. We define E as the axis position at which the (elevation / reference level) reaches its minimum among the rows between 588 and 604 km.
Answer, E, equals 601 km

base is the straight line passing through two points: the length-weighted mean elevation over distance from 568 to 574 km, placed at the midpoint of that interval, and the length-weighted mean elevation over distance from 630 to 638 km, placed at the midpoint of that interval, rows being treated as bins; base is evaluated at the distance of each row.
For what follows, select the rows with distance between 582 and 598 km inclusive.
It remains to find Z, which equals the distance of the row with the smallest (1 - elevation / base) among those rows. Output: 593 km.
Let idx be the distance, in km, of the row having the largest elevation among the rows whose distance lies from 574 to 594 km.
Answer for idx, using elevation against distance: 589 km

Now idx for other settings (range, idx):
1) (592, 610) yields 593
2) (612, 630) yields 615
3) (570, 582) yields 577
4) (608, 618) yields 615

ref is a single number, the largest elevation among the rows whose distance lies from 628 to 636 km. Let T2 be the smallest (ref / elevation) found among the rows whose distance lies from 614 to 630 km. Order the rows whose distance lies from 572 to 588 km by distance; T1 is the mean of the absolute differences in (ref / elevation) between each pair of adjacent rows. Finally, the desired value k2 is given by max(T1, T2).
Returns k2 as 0.975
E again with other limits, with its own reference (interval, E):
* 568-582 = 569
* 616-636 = 619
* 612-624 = 619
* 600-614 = 601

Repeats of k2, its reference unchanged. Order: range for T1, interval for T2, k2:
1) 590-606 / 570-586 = 0.932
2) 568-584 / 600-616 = 0.951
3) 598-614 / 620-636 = 1.000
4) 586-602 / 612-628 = 0.975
